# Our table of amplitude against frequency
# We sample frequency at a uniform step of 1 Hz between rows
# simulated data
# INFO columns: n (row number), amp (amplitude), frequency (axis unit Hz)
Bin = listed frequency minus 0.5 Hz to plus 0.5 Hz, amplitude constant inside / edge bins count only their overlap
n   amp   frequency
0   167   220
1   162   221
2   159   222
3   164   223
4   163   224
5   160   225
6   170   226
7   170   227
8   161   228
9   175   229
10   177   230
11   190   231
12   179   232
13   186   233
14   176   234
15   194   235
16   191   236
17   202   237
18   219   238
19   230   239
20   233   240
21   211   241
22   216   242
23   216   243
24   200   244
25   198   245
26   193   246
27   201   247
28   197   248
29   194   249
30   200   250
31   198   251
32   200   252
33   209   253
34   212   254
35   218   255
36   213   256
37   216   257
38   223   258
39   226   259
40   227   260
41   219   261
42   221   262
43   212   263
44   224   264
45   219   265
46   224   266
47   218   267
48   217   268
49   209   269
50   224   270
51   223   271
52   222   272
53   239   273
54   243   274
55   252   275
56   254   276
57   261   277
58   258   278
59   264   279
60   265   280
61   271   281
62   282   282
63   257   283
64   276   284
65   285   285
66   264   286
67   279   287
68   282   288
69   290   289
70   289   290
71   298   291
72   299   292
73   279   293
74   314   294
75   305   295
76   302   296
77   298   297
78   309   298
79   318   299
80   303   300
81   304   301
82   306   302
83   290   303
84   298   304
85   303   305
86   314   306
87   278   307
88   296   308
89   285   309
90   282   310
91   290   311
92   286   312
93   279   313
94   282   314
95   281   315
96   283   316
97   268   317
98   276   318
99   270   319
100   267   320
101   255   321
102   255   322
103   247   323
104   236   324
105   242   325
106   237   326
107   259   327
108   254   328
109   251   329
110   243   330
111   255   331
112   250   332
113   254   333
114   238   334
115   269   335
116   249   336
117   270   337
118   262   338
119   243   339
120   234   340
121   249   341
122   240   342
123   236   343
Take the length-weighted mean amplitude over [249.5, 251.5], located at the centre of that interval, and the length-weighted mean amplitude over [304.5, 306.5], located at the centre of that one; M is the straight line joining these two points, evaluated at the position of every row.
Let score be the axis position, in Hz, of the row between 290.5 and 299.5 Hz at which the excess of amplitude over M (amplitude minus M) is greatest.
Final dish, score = 294 Hz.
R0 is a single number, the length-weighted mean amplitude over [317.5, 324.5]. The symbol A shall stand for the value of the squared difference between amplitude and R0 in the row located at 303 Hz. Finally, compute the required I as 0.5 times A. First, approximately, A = 1024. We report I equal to 512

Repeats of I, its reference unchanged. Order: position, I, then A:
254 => 1058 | 2116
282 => 288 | 576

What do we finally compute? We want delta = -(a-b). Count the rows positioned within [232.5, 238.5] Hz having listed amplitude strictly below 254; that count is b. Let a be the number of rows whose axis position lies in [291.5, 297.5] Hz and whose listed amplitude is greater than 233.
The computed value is 0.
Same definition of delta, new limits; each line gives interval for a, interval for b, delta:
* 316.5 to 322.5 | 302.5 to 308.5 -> -6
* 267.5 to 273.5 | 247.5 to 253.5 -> 5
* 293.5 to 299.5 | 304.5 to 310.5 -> -6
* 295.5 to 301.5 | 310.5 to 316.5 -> -6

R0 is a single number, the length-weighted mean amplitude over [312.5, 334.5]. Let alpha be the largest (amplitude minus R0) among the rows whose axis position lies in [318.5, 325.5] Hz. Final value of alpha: 12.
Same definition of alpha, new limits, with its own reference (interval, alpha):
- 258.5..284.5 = 24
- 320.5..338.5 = 12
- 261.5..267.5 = -34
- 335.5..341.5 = 12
